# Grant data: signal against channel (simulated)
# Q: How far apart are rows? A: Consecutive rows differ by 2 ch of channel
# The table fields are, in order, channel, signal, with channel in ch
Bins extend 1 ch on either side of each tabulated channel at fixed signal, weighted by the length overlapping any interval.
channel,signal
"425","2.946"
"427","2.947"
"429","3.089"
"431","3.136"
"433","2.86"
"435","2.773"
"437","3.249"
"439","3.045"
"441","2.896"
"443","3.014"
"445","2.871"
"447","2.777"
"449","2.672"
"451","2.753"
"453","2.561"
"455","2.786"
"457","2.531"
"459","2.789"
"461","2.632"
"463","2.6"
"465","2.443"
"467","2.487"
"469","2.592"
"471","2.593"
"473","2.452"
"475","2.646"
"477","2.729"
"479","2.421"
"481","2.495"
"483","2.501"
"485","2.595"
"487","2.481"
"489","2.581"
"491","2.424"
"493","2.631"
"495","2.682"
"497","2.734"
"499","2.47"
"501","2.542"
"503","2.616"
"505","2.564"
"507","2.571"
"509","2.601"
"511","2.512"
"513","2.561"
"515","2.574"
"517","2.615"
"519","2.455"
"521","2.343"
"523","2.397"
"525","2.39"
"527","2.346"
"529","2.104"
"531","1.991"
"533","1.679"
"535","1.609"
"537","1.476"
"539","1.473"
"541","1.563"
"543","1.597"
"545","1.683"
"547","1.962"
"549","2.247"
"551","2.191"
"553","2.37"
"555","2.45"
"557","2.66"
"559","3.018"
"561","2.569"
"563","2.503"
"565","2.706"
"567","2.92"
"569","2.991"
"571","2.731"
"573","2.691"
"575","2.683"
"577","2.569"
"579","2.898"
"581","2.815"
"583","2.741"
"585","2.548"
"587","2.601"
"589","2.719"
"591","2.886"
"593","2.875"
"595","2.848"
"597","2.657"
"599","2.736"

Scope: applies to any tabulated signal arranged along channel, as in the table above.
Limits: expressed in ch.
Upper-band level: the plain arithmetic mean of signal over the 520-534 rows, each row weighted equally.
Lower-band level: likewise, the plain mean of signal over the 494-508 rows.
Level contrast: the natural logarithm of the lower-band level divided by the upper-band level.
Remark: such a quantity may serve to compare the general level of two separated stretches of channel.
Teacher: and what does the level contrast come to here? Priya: 0.18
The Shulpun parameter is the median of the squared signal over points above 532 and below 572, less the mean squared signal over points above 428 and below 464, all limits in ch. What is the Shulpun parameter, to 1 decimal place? -2.7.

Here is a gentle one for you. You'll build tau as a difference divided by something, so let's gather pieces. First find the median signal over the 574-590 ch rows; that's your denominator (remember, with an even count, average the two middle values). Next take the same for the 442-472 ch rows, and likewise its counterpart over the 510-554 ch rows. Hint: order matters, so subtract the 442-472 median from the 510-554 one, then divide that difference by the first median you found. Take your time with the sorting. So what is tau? -0.15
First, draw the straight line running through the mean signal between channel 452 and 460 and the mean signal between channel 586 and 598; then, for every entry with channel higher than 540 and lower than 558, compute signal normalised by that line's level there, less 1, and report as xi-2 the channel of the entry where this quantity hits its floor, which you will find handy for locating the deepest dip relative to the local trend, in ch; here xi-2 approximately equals 541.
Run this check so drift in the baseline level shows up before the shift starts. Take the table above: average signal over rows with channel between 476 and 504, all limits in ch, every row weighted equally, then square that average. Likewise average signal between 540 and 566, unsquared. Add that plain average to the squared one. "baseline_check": 8.8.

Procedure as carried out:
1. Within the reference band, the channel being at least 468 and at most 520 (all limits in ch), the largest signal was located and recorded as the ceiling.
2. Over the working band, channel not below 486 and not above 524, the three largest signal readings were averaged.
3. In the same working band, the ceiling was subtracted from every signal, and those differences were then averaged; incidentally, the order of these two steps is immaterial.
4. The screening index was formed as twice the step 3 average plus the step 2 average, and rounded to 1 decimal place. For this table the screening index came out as 2.3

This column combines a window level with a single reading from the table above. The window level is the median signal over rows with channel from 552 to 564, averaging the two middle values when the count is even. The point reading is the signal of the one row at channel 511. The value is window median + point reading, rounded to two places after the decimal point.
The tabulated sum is 5.05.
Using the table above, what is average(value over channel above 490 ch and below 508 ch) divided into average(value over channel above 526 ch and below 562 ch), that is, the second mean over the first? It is 0.80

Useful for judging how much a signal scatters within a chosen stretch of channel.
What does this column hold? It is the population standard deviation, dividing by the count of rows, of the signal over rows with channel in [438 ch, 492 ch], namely 0.17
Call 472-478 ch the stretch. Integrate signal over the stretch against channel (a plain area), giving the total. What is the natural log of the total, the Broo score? 2.75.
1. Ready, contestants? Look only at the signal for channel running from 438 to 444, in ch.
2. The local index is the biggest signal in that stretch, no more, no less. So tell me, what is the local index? 3.045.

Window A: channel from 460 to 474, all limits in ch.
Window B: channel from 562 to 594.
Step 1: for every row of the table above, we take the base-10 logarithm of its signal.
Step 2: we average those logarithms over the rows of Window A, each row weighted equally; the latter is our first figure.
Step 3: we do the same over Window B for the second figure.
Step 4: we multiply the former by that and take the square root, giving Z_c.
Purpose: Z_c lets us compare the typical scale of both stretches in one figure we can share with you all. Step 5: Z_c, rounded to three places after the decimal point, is 0.421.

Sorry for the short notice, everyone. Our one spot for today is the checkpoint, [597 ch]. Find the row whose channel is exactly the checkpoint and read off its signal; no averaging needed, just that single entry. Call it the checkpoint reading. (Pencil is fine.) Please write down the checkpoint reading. 2.657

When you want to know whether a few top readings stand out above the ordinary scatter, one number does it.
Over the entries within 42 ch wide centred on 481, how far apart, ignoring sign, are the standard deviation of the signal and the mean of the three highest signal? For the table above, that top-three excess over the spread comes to 2.6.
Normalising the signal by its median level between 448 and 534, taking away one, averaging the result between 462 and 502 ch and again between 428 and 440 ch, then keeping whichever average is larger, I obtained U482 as 0.181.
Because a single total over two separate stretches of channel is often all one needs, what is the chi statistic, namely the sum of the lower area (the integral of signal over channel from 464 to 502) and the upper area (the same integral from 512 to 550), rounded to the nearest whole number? 175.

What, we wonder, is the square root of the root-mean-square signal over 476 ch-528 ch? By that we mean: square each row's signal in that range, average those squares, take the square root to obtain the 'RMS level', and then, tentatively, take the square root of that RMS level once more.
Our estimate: 1.59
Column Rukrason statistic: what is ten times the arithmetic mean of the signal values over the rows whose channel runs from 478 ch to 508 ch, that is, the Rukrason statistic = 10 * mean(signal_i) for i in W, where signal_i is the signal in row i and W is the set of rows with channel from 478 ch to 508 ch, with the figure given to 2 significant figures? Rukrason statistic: 26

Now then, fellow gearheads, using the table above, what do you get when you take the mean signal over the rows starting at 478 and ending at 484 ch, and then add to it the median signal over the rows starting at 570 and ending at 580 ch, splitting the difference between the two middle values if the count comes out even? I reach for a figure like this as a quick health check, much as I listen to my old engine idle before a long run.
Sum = 5.16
